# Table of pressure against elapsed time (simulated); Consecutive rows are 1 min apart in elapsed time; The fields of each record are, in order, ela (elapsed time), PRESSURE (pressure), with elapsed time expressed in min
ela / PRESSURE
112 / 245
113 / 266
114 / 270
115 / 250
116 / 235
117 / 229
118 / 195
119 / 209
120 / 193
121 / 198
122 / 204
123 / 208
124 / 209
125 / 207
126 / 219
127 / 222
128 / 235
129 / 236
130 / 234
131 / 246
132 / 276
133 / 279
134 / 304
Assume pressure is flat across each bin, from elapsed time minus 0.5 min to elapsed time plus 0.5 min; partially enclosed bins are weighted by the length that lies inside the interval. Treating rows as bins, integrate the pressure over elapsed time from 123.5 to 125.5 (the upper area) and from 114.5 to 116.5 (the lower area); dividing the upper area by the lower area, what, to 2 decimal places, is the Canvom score 0.86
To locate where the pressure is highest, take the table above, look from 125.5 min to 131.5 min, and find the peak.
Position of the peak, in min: 131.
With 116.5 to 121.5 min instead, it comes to 117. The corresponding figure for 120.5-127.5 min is 127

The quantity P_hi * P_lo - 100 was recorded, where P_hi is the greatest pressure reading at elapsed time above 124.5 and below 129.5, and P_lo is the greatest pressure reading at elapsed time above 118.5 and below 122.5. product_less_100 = 49224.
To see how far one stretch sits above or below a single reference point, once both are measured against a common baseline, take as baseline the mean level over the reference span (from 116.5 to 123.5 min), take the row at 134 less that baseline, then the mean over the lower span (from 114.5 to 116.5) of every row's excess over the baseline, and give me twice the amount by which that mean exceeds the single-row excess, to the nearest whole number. -123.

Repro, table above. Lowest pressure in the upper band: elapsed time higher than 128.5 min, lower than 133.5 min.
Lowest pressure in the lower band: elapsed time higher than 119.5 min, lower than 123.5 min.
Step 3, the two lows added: 427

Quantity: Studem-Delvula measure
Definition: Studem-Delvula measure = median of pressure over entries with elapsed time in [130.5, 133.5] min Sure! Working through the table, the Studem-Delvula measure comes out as 276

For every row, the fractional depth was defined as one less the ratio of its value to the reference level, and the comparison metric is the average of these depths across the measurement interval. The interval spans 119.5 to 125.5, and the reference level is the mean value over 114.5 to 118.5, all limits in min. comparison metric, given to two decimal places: 0.11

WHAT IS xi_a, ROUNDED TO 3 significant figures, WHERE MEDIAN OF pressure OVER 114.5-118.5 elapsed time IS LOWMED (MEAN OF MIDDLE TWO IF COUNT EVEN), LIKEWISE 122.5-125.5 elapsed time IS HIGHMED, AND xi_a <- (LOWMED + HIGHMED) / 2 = 220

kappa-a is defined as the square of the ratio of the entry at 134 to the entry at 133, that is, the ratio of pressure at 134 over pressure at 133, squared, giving 1.19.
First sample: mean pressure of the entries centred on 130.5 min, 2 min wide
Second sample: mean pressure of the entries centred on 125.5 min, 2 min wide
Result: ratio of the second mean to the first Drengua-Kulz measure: 0.89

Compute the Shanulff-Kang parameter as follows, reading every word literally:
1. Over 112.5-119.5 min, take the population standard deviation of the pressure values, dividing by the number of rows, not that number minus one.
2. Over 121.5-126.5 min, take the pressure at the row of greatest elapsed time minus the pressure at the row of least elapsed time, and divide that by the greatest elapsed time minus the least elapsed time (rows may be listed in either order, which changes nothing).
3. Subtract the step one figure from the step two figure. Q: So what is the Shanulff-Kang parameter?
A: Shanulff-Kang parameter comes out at -22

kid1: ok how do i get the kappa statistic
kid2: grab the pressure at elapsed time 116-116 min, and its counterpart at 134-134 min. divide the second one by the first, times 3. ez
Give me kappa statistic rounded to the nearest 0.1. 3.9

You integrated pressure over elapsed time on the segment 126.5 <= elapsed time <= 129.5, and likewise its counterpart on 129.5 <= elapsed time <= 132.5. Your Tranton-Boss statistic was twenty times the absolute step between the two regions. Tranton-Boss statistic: 1260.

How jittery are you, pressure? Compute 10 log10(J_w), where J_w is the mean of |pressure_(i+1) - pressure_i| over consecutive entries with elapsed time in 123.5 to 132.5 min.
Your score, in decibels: 9.7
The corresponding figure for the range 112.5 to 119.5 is 11.9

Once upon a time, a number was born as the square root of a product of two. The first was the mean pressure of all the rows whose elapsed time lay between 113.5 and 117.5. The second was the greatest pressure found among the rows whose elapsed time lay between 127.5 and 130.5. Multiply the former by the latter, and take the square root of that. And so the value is 241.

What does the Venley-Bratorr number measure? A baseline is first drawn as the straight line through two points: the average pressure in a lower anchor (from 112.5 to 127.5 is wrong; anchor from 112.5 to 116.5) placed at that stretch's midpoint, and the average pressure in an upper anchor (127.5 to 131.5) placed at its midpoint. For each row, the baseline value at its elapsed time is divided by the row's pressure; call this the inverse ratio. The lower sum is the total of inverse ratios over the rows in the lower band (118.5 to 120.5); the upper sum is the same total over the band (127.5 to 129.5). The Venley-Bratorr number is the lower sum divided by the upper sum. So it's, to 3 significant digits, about 1.22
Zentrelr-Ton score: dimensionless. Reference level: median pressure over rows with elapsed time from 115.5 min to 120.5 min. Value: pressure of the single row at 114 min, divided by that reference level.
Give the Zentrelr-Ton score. 1.29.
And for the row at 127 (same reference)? 1.06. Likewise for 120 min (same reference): 0.92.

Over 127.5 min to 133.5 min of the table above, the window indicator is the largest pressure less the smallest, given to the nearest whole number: 45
